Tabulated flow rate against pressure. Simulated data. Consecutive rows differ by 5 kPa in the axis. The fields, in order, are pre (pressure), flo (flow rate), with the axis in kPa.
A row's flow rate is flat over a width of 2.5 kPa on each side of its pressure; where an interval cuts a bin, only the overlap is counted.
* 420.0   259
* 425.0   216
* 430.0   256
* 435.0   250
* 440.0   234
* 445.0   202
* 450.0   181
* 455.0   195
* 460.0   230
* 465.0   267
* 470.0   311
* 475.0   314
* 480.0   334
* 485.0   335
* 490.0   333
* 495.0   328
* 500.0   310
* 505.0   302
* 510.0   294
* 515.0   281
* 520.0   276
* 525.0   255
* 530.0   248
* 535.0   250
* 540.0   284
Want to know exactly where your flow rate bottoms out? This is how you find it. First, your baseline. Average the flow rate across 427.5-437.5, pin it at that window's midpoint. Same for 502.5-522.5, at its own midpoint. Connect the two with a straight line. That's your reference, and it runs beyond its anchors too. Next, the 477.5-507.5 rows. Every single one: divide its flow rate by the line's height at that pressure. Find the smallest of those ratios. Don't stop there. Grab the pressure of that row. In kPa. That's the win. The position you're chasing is 505.0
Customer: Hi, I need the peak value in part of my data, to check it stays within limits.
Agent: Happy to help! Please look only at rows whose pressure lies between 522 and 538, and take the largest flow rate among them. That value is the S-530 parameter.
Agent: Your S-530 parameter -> 255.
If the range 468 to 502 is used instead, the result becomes 335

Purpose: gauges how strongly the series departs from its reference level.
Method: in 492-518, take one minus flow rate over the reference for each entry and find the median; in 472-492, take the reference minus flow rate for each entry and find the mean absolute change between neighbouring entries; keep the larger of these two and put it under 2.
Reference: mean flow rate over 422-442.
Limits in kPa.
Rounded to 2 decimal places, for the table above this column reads 0.26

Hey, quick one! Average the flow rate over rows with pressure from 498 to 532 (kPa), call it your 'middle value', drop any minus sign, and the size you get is 281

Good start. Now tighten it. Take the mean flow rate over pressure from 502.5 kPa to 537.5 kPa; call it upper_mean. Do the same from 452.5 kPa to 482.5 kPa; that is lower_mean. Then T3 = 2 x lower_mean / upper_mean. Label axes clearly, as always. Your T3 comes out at 2.02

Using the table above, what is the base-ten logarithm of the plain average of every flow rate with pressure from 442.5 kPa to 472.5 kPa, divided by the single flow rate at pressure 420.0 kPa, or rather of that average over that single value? -0.050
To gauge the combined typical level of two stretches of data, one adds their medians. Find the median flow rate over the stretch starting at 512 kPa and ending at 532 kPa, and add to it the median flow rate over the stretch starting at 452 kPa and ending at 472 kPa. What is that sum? 514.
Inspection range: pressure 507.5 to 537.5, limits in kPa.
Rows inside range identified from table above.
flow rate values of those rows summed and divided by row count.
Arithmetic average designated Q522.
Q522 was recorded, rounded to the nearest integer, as 267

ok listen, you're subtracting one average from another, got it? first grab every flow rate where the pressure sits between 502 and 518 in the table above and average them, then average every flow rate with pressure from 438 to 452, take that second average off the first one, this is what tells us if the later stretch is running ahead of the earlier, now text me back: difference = 87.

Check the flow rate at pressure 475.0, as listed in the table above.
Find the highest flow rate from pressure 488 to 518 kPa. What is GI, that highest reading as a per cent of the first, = 106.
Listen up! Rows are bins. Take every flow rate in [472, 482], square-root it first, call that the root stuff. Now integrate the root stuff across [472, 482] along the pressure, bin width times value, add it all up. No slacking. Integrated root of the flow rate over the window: 180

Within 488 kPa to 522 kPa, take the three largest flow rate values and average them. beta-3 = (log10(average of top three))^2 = 6.3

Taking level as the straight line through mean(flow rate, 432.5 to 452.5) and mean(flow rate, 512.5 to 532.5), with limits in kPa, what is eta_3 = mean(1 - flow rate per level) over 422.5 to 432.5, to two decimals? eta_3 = -0.14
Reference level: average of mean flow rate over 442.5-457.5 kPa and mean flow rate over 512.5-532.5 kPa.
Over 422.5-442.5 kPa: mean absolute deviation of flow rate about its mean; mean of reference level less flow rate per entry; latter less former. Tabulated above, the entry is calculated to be -24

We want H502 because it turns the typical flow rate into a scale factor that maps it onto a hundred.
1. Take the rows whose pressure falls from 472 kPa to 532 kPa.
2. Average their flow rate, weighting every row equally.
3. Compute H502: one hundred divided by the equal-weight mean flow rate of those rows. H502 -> 0.33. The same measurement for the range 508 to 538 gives 0.37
